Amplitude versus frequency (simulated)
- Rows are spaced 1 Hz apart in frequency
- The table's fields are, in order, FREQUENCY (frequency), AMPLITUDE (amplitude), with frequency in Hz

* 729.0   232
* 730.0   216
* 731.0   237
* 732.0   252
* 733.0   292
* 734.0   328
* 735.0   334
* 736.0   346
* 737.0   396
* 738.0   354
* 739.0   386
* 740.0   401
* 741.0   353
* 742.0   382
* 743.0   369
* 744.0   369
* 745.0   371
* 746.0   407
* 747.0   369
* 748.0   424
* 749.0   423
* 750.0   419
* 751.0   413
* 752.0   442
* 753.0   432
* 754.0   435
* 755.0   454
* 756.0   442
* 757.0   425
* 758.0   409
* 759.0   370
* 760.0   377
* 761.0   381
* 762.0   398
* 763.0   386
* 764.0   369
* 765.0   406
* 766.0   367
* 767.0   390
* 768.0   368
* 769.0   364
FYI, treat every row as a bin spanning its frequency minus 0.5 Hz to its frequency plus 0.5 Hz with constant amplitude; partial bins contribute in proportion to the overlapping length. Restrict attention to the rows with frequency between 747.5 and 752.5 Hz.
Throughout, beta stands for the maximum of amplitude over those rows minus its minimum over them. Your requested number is 29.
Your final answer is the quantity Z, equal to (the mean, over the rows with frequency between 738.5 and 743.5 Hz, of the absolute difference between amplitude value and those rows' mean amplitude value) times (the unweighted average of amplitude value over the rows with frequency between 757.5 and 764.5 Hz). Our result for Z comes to 5288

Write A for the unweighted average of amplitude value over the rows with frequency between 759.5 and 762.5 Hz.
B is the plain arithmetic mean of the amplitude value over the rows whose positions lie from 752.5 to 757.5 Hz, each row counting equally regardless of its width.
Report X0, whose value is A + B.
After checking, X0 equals 823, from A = 385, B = 438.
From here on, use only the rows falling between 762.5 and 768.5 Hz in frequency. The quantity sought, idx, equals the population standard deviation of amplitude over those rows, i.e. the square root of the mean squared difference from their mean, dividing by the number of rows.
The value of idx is 14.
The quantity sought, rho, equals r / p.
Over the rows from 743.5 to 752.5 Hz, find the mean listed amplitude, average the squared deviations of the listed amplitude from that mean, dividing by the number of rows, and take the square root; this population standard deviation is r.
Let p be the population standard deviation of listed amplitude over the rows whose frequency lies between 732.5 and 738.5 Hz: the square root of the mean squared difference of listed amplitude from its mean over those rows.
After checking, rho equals 0.8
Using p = 31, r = 26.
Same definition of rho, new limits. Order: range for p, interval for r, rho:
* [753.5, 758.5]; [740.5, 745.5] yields 0.6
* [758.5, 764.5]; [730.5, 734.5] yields 3.6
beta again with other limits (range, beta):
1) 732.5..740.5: 109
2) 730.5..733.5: 55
